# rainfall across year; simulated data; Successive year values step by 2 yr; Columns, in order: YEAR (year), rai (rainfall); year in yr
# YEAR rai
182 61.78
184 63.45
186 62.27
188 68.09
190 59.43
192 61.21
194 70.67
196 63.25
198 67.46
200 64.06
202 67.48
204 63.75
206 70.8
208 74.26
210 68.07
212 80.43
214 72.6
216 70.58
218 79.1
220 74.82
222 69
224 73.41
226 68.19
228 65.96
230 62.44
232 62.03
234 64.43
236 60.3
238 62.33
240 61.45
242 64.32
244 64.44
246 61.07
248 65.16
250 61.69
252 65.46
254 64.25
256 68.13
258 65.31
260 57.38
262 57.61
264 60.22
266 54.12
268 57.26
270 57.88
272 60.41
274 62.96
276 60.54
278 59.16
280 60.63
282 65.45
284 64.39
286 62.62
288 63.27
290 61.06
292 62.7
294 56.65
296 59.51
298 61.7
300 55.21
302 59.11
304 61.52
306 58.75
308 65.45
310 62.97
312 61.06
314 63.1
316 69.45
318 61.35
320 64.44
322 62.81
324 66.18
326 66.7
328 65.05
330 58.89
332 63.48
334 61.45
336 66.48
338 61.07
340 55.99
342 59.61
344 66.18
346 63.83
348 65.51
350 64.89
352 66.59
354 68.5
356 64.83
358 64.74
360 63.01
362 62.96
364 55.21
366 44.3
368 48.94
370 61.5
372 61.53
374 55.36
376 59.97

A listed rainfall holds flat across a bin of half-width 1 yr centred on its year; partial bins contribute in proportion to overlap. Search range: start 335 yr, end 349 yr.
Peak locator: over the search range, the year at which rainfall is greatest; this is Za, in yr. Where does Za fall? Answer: 336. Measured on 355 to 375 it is 356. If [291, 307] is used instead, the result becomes 292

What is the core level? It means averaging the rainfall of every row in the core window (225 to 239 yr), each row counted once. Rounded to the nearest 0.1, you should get 63.7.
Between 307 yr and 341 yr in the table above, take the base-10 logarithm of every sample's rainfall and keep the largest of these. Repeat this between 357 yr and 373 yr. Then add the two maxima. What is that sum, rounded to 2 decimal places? 3.65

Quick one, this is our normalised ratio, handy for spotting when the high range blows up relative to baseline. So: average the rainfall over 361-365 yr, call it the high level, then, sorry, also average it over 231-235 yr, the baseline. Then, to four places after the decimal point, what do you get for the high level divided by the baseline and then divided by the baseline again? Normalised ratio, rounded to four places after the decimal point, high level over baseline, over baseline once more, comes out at 0.0148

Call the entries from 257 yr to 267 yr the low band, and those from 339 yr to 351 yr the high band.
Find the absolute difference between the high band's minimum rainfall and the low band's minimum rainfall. 1.9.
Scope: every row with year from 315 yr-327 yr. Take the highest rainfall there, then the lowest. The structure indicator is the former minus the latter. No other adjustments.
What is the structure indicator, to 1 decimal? 8.1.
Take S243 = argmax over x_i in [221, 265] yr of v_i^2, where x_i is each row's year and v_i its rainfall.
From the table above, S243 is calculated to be 224 yr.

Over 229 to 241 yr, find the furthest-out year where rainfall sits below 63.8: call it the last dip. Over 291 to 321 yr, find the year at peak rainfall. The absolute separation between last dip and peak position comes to 76 yr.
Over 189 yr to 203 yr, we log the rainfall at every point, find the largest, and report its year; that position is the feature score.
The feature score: 194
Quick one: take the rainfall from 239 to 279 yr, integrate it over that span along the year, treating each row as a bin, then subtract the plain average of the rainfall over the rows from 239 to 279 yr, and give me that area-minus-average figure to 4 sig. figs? 2396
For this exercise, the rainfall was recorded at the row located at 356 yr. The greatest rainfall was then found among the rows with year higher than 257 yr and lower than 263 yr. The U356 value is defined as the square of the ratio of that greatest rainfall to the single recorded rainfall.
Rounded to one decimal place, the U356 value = 1.0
